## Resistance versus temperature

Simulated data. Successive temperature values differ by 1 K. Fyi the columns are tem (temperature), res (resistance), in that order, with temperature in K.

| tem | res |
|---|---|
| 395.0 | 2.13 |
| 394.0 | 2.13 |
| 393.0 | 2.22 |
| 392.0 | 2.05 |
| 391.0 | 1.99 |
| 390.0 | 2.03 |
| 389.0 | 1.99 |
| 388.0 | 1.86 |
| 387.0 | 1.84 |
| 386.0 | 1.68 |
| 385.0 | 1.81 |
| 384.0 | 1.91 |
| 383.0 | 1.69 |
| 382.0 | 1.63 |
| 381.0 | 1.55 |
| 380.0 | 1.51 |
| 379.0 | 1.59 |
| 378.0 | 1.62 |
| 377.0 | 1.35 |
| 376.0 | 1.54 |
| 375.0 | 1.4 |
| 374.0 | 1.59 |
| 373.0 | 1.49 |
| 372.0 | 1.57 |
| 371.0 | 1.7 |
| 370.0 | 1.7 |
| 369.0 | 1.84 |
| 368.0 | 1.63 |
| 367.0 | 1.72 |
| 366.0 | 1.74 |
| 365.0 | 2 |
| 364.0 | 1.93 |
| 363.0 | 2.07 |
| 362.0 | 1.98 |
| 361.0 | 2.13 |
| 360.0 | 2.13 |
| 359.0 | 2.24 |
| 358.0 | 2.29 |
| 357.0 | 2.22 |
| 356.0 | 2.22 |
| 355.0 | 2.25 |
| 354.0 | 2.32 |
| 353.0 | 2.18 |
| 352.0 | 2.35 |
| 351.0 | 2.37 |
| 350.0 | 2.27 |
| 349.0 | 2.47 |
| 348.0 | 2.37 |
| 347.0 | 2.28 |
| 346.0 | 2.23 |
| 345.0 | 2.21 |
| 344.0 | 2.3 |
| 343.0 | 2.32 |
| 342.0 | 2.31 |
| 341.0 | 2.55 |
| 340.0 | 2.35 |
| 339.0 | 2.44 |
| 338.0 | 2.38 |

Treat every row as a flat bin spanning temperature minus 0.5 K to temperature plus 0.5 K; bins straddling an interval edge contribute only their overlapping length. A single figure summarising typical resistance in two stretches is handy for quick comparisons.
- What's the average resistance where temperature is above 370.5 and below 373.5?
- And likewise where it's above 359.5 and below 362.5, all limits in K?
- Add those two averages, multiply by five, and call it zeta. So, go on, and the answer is 18.3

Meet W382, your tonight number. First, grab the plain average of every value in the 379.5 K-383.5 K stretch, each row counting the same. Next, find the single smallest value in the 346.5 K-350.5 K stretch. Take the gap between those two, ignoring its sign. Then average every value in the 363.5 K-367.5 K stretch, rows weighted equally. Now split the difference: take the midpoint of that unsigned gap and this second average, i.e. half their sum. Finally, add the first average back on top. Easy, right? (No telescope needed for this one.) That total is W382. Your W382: 2.86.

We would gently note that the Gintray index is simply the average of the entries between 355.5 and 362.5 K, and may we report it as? 2.17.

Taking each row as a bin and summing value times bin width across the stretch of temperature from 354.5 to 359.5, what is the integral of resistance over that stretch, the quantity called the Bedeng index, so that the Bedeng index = 11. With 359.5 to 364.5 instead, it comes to 10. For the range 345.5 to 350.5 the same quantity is 12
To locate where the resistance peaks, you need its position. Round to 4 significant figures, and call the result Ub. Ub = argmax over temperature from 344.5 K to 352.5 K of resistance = 349.0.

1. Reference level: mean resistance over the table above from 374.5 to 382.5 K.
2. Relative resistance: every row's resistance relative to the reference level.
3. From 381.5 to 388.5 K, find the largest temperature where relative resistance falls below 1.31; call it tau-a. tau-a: 388.0 K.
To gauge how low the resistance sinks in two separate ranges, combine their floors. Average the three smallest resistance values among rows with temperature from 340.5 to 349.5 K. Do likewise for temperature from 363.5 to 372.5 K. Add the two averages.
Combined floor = 3.87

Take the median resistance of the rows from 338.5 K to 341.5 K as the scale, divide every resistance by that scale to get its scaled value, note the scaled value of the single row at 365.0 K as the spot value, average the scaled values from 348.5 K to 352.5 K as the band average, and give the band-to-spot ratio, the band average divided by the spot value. 1.18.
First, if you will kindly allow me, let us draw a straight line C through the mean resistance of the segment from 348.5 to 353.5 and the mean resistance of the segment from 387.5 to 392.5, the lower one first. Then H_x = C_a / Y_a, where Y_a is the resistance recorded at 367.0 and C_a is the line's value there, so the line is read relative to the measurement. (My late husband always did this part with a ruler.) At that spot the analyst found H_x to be 1.27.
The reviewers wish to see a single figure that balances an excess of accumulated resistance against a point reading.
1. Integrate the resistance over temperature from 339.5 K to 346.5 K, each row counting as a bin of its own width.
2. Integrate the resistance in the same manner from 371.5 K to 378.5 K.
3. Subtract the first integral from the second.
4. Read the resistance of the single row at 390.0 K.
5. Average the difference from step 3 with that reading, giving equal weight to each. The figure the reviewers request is -1.8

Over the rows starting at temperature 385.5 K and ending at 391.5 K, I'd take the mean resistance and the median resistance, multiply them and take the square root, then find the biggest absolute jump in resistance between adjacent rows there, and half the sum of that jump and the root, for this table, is 1.0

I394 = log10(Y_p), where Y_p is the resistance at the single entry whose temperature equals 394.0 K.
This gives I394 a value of 0.33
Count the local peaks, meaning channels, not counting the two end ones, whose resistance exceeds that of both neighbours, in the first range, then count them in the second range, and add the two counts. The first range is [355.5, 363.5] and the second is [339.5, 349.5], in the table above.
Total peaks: 3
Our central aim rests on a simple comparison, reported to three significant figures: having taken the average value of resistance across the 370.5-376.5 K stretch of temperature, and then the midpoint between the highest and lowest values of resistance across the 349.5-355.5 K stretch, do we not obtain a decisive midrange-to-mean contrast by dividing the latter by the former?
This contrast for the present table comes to 1.47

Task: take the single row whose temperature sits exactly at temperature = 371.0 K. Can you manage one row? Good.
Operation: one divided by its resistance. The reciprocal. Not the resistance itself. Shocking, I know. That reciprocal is 0.59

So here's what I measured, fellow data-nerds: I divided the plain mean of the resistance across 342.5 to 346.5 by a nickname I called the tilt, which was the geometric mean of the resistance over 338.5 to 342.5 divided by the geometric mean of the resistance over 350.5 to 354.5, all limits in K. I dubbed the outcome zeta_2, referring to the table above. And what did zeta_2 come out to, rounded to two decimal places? 2.16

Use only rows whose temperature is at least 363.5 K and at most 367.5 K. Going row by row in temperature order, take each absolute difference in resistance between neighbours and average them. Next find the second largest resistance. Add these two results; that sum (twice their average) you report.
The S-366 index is 2.0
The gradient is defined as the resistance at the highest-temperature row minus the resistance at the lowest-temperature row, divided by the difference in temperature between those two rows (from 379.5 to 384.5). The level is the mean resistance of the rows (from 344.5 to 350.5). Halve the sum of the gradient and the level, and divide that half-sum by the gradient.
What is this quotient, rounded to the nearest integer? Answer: 12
